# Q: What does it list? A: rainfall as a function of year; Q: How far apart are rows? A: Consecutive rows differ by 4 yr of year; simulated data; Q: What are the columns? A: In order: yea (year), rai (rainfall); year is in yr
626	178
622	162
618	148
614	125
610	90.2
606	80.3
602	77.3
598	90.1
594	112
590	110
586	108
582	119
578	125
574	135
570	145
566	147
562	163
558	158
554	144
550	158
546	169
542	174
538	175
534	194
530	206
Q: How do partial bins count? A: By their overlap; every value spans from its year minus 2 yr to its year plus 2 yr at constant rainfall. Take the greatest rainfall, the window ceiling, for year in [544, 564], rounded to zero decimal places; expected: 169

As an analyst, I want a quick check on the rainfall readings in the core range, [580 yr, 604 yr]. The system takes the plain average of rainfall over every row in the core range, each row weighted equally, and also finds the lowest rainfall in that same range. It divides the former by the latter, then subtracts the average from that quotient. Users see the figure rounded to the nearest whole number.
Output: -101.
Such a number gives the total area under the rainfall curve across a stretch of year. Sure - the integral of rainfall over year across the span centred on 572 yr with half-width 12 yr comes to 3336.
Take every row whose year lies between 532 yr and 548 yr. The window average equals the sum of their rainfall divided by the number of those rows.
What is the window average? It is 178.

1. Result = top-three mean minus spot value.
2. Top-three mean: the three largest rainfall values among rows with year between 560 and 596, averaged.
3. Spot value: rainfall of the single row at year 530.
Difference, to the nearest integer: -54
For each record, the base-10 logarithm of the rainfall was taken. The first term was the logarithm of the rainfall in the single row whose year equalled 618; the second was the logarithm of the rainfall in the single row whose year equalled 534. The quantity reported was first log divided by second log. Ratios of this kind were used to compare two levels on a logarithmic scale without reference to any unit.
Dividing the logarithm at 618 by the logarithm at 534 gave 0.95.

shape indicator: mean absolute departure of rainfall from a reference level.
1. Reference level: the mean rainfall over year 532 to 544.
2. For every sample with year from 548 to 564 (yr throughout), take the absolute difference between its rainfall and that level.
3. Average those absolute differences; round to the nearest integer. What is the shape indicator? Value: 25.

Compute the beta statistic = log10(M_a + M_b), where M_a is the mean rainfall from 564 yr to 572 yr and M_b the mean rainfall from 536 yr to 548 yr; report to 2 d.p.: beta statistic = 2.50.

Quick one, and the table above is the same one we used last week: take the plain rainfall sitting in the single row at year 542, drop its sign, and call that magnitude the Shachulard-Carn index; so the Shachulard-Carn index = 174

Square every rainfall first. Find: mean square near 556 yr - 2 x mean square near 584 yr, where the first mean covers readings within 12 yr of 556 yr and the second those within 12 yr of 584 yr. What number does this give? -3539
